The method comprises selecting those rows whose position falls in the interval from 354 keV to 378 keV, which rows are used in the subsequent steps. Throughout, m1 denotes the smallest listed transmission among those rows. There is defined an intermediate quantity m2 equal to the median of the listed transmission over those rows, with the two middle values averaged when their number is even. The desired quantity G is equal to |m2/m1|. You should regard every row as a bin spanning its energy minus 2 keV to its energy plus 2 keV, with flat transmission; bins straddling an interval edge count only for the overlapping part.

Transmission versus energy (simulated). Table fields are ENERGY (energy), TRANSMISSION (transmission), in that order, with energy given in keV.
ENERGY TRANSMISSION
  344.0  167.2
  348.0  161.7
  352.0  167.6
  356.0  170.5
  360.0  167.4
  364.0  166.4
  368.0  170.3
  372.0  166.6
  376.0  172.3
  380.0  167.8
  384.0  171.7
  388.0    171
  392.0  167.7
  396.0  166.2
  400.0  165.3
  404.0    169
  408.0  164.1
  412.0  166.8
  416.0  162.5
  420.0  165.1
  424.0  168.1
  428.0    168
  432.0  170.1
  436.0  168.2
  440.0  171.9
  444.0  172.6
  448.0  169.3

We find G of 1.01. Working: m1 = 166.4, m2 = 169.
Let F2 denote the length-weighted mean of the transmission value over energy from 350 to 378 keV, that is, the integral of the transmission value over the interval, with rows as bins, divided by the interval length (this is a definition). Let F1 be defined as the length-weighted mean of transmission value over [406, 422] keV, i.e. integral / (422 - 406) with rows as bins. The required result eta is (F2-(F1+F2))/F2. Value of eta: -0.98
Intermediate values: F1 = 165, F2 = 169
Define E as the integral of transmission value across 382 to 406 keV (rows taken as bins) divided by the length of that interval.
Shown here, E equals 168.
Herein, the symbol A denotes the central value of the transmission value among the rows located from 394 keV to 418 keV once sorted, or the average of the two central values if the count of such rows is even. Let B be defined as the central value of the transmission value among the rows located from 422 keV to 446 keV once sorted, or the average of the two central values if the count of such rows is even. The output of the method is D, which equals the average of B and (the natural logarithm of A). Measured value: 87.1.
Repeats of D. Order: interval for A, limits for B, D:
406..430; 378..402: 86.4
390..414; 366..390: 87.9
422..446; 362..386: 87.1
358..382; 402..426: 85.5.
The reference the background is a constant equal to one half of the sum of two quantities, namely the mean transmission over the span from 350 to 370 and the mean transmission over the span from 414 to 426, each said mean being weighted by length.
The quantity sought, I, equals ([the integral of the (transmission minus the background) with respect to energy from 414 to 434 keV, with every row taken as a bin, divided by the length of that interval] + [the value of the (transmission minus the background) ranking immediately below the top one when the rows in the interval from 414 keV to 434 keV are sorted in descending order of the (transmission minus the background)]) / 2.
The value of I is 0.6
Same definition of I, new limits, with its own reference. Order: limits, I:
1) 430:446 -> 4.5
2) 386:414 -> 1.2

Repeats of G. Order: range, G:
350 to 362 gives 1.00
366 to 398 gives 1.02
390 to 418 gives 1.02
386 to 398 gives 1.01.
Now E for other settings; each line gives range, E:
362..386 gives 169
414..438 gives 167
